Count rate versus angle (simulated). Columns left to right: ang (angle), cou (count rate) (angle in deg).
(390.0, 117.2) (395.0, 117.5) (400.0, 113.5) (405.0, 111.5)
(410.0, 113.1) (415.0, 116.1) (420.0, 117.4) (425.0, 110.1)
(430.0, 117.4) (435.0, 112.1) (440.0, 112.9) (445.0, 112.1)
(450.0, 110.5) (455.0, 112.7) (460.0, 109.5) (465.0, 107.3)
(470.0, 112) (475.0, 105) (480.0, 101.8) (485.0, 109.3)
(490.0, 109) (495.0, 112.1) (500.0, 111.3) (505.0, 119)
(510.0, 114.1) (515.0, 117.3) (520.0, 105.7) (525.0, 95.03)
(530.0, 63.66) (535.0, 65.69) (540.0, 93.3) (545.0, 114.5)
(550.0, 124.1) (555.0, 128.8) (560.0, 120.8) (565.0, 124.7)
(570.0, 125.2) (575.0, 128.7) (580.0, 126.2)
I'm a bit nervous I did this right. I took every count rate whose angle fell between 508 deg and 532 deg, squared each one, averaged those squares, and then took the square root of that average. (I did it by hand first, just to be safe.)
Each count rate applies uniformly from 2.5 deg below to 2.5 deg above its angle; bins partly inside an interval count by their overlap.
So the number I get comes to 101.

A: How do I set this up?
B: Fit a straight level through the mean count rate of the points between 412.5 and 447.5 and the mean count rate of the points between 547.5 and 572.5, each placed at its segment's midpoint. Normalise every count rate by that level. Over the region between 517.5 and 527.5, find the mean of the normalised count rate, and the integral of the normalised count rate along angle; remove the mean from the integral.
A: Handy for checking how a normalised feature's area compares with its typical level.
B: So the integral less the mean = 7.4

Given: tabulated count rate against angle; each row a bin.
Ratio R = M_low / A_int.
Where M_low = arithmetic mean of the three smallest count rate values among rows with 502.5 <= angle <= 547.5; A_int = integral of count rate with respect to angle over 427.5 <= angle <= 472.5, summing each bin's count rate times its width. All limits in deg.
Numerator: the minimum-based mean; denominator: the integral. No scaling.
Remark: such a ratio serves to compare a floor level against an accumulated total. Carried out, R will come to 0.0147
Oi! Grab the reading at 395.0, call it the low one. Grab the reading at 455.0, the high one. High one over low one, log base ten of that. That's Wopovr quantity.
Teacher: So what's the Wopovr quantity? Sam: -0.02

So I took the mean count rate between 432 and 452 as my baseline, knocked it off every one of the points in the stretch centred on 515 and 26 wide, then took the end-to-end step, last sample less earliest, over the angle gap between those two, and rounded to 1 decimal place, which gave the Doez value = -1.2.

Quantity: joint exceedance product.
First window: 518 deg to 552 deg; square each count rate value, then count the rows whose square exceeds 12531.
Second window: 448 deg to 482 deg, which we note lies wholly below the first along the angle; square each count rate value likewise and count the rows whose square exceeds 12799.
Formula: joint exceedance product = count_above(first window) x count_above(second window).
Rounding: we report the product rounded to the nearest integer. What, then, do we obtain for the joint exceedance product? 0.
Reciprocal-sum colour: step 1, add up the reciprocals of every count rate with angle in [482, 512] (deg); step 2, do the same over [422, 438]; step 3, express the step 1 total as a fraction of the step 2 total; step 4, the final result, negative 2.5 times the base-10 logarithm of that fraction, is -0.8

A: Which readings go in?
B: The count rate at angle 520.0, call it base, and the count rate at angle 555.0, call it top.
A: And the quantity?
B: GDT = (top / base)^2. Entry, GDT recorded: 1.48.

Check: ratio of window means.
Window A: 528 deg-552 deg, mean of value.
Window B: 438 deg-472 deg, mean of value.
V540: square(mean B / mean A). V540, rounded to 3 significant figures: 1.45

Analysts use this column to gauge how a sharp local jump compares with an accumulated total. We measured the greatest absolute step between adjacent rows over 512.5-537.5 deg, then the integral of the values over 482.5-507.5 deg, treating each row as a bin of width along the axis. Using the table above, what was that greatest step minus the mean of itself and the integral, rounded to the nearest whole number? -1386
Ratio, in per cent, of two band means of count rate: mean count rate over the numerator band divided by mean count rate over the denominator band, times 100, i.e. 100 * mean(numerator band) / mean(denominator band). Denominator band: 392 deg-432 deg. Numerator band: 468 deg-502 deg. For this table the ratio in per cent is 95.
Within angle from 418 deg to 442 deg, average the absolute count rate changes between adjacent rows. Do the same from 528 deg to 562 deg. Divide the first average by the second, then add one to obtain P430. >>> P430 1.4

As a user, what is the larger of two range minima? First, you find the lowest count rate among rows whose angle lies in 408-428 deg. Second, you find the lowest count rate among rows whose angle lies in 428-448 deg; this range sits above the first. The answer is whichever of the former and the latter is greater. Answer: 112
